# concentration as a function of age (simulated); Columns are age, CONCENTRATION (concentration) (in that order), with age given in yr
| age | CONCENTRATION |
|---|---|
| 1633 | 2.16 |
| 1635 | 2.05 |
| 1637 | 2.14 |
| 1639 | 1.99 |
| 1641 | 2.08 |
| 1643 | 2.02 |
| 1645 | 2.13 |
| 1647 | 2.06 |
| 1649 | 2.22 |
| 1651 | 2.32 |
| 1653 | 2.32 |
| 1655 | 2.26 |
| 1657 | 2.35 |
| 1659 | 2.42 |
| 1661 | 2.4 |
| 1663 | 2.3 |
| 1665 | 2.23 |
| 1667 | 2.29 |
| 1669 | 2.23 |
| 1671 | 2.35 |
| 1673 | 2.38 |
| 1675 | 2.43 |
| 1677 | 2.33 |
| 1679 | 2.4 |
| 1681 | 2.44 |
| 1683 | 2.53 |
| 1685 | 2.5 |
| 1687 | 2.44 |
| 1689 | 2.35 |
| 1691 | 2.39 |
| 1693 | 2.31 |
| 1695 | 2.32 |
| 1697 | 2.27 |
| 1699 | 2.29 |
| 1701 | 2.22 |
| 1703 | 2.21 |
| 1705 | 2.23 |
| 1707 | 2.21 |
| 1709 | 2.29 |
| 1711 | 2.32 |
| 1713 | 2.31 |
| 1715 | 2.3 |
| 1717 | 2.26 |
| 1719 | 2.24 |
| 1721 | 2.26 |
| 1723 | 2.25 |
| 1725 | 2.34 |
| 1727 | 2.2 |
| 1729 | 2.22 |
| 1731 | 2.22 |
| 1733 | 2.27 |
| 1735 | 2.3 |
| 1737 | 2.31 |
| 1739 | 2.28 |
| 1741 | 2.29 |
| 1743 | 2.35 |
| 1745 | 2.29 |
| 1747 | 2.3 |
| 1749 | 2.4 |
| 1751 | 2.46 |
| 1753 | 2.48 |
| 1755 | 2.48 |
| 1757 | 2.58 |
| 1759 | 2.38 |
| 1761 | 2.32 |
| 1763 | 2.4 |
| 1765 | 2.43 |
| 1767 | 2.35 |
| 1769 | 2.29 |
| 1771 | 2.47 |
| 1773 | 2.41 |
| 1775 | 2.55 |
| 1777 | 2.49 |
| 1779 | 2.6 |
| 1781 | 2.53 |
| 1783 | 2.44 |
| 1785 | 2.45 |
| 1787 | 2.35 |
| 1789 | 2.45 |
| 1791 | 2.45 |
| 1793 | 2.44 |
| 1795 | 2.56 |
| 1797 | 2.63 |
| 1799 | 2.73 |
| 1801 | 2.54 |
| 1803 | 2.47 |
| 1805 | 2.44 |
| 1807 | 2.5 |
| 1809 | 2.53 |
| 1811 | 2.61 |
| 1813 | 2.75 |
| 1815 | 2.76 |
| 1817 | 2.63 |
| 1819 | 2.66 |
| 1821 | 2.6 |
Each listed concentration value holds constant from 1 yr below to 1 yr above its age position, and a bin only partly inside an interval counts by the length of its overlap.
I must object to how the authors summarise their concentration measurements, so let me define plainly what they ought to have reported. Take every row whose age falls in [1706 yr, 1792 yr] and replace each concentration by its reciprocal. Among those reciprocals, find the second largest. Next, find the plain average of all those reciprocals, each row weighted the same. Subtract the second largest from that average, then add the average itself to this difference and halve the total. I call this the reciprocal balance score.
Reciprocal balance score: 0.198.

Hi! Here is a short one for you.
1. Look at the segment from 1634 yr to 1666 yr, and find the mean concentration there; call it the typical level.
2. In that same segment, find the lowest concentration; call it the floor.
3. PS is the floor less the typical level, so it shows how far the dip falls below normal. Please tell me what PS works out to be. -0.22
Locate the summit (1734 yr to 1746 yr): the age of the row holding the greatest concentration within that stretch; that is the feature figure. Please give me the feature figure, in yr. 1743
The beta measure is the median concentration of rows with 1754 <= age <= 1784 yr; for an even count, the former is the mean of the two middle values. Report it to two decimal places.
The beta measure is 2.44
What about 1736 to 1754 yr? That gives 2.31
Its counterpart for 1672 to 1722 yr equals 2.31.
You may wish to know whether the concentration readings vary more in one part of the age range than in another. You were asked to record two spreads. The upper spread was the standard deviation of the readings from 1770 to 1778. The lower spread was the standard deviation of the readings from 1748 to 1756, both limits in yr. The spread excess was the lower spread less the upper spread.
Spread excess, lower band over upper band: -0.02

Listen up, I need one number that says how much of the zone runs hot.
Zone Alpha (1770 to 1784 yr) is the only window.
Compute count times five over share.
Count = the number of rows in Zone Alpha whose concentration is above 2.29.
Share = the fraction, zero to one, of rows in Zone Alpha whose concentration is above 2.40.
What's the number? 35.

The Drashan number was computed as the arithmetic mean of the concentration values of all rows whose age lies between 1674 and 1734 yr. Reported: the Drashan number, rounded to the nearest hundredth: 2.31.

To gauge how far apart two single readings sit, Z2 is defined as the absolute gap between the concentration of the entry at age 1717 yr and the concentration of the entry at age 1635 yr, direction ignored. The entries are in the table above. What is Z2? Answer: 0.21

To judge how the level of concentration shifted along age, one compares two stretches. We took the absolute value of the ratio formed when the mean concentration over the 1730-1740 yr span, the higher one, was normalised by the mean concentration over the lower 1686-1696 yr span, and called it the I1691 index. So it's 0.96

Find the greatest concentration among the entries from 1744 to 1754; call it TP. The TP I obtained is 2.48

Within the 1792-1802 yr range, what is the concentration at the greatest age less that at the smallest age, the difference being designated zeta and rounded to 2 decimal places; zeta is 0.10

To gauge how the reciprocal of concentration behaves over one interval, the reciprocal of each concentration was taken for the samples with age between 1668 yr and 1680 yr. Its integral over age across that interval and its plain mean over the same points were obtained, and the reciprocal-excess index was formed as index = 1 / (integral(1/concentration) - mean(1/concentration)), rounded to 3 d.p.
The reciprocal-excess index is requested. 0.214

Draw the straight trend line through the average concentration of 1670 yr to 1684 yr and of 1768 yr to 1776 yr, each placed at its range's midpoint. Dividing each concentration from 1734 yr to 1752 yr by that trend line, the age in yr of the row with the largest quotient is 1751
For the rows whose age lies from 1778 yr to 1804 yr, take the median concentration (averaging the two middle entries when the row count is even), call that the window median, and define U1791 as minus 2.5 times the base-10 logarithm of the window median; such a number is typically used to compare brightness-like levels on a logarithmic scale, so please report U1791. -0.982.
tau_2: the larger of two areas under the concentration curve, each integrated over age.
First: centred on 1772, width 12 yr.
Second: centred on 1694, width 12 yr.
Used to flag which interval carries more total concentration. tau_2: 29.1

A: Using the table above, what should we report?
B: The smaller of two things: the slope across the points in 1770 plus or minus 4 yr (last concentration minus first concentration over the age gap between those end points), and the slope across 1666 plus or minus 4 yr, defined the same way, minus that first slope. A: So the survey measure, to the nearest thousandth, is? -0.022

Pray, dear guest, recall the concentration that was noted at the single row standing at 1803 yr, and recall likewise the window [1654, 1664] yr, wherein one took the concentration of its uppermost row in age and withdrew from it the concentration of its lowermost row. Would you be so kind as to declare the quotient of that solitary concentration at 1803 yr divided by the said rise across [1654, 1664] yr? 62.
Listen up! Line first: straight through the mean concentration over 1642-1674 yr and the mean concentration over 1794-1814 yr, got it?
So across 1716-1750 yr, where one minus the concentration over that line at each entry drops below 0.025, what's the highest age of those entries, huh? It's 1749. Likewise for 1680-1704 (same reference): 1695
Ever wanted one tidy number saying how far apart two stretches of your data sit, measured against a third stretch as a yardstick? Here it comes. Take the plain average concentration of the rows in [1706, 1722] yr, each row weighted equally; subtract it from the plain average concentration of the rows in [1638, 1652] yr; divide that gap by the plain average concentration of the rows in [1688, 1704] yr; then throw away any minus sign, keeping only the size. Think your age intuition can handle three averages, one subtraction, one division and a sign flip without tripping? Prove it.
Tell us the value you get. 0.068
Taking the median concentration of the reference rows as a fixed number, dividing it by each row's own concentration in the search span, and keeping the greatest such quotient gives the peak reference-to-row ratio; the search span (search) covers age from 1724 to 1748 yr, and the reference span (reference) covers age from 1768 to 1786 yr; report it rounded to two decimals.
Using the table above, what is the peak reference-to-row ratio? 1.12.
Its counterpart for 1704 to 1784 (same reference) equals 1.12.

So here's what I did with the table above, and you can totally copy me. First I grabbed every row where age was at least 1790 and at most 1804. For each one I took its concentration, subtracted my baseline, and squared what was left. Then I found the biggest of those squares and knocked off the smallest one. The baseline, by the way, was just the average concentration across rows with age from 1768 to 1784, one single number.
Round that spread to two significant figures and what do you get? 0.066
